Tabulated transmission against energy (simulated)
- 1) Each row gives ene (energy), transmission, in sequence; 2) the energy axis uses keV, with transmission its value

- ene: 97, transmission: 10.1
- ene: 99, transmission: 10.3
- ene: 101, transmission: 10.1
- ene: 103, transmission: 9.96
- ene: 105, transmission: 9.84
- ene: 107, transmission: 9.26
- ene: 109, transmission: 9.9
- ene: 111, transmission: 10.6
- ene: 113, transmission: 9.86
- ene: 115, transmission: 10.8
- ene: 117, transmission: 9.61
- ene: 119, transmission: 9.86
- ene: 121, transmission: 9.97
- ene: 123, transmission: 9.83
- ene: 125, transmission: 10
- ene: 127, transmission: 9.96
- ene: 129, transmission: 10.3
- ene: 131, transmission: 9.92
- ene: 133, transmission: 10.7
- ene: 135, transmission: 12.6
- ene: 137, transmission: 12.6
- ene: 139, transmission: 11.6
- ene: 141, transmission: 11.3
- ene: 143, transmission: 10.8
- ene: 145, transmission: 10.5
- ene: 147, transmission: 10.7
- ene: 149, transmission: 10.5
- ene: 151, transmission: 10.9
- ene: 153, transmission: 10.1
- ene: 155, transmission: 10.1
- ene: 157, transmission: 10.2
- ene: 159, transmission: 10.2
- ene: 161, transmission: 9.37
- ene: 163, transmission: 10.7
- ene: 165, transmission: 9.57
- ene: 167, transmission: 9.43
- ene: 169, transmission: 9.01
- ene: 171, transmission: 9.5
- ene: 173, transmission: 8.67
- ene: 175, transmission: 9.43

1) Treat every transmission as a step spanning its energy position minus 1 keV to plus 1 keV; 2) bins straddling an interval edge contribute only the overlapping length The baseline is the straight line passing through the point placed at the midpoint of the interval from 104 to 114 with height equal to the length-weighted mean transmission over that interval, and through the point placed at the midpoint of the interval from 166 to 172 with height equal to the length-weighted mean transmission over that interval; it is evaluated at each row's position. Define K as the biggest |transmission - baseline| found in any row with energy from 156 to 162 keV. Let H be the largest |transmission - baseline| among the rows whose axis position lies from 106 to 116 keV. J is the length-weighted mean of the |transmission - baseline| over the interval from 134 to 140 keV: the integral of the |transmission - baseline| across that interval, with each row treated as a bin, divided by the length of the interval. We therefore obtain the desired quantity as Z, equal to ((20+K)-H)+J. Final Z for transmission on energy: 22.5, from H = 1.0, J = 2.6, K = 0.8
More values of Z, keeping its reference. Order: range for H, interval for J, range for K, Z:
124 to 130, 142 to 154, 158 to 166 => 21.8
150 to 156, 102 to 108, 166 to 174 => 19.4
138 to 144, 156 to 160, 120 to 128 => 19.0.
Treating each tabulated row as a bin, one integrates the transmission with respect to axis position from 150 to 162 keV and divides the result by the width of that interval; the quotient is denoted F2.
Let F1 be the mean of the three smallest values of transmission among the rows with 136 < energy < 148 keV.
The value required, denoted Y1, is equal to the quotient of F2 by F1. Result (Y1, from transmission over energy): 0.95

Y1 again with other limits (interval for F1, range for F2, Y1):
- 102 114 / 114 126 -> 1.04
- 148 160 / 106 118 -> 0.99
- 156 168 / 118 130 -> 1.06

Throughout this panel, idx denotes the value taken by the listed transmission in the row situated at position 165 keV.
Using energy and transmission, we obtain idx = 9.57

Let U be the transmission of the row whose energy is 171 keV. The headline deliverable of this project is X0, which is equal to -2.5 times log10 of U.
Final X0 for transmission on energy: -2.44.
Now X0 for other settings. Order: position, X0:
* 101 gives -2.51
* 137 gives -2.75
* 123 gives -2.48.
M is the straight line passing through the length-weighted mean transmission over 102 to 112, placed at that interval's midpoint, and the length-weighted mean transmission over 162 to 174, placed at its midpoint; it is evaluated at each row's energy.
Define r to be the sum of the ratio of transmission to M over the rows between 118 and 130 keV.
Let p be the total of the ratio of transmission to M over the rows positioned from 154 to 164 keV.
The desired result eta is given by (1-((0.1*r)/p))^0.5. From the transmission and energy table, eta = 0.940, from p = 5.3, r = 6.1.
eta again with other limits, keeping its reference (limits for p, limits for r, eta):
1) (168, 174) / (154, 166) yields 0.883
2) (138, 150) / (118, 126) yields 0.970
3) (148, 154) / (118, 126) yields 0.936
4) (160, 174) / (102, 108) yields 0.979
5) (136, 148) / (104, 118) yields 0.948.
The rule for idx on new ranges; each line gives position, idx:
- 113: 9.86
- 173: 8.67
